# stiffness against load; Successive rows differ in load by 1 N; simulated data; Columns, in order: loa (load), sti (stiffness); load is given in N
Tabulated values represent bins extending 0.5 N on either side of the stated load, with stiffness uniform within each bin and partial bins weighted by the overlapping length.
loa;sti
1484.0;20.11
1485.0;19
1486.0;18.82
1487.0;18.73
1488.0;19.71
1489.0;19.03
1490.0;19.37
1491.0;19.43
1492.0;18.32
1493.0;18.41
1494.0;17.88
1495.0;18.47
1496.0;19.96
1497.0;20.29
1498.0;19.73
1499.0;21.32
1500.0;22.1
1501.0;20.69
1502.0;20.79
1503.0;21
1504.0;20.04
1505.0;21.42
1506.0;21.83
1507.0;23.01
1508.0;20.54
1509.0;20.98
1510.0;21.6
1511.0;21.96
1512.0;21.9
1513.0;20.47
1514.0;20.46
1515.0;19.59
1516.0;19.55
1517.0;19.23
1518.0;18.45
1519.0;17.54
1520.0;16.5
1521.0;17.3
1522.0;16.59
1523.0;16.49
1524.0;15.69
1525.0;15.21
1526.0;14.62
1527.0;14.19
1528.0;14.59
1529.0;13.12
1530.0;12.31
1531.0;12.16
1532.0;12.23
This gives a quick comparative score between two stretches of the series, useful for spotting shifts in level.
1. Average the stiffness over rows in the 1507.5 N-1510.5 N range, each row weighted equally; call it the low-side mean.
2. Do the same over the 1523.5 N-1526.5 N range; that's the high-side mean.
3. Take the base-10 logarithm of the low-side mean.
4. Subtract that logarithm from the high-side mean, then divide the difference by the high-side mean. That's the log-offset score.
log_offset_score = 0.913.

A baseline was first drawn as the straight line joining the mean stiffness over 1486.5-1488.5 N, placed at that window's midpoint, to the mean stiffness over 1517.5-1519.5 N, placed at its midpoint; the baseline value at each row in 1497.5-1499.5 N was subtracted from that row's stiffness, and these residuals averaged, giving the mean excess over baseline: 2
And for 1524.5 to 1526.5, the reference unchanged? -3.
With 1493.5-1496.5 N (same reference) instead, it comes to 0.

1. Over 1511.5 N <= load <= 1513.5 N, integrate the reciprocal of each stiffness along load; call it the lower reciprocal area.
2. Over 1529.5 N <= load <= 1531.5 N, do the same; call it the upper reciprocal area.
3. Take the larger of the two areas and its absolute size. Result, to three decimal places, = 0.163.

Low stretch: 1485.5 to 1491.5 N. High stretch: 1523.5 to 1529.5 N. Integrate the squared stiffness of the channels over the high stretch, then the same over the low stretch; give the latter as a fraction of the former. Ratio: 1.7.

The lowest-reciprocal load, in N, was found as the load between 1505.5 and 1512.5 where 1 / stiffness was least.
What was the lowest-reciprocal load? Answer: 1507.0 N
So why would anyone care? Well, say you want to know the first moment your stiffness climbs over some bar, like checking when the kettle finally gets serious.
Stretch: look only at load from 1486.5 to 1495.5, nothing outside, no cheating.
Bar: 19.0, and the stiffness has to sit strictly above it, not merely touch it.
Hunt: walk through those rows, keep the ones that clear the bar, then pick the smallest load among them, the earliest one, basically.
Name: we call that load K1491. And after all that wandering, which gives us 1488.0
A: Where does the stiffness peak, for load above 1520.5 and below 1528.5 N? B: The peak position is 1521.0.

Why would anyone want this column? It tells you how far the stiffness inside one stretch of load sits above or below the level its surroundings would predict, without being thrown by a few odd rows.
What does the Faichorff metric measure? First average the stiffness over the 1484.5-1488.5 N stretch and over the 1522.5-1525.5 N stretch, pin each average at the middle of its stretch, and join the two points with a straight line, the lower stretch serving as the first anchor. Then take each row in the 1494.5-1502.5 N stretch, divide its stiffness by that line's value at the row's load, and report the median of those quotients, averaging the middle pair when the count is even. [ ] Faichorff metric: 1.14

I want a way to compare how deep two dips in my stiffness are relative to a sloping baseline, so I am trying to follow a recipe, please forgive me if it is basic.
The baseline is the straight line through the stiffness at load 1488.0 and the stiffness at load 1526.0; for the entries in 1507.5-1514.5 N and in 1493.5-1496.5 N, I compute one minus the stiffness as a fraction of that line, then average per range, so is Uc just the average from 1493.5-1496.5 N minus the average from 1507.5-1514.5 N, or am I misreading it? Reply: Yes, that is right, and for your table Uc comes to 0.27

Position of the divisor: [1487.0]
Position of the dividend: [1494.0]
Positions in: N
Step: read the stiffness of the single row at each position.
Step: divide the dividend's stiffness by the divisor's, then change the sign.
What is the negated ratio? -0.95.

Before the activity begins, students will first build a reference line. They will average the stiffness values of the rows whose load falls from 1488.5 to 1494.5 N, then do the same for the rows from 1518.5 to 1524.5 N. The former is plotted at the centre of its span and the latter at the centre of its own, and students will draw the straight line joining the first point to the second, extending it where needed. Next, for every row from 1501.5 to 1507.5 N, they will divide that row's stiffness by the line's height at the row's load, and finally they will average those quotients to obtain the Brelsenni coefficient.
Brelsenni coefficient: 1.20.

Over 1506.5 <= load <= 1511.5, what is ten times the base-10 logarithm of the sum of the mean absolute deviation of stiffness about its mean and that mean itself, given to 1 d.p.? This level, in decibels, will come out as 13.5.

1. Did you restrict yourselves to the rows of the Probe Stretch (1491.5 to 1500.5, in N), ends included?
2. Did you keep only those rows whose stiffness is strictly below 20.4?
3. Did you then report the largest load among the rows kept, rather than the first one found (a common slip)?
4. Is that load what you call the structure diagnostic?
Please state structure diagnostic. 1498.0 N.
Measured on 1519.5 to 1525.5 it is 1525.0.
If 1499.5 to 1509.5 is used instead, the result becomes 1504.0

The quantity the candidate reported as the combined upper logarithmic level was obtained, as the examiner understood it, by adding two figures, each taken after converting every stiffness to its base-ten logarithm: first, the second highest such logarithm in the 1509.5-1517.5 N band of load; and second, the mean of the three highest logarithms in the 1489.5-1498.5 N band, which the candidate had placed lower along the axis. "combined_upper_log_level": 2.64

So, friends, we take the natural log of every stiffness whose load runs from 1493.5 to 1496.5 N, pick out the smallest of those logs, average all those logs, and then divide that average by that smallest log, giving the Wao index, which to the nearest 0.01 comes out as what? 1.02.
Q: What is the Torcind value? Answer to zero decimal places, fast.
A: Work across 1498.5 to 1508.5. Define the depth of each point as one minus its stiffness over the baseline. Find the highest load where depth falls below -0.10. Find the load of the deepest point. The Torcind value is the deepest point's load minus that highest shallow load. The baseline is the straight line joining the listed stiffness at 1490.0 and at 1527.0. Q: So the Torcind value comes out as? -4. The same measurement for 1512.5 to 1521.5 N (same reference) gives -1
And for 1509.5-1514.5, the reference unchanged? -1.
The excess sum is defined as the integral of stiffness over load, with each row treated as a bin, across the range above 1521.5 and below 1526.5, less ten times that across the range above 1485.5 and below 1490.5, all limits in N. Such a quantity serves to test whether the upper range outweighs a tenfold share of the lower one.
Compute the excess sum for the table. -878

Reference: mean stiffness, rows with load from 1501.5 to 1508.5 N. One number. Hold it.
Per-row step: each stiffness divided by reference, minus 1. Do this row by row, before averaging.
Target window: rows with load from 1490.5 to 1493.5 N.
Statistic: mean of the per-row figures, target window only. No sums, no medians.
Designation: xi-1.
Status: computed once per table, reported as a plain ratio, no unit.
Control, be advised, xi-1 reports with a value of -0.12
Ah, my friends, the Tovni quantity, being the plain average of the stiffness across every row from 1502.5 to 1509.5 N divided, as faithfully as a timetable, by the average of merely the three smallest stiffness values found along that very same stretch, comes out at 1.04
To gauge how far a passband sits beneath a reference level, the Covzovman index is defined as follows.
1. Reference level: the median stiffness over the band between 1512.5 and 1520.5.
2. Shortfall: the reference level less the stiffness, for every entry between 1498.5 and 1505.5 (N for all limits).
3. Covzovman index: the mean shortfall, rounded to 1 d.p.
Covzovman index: -1.7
